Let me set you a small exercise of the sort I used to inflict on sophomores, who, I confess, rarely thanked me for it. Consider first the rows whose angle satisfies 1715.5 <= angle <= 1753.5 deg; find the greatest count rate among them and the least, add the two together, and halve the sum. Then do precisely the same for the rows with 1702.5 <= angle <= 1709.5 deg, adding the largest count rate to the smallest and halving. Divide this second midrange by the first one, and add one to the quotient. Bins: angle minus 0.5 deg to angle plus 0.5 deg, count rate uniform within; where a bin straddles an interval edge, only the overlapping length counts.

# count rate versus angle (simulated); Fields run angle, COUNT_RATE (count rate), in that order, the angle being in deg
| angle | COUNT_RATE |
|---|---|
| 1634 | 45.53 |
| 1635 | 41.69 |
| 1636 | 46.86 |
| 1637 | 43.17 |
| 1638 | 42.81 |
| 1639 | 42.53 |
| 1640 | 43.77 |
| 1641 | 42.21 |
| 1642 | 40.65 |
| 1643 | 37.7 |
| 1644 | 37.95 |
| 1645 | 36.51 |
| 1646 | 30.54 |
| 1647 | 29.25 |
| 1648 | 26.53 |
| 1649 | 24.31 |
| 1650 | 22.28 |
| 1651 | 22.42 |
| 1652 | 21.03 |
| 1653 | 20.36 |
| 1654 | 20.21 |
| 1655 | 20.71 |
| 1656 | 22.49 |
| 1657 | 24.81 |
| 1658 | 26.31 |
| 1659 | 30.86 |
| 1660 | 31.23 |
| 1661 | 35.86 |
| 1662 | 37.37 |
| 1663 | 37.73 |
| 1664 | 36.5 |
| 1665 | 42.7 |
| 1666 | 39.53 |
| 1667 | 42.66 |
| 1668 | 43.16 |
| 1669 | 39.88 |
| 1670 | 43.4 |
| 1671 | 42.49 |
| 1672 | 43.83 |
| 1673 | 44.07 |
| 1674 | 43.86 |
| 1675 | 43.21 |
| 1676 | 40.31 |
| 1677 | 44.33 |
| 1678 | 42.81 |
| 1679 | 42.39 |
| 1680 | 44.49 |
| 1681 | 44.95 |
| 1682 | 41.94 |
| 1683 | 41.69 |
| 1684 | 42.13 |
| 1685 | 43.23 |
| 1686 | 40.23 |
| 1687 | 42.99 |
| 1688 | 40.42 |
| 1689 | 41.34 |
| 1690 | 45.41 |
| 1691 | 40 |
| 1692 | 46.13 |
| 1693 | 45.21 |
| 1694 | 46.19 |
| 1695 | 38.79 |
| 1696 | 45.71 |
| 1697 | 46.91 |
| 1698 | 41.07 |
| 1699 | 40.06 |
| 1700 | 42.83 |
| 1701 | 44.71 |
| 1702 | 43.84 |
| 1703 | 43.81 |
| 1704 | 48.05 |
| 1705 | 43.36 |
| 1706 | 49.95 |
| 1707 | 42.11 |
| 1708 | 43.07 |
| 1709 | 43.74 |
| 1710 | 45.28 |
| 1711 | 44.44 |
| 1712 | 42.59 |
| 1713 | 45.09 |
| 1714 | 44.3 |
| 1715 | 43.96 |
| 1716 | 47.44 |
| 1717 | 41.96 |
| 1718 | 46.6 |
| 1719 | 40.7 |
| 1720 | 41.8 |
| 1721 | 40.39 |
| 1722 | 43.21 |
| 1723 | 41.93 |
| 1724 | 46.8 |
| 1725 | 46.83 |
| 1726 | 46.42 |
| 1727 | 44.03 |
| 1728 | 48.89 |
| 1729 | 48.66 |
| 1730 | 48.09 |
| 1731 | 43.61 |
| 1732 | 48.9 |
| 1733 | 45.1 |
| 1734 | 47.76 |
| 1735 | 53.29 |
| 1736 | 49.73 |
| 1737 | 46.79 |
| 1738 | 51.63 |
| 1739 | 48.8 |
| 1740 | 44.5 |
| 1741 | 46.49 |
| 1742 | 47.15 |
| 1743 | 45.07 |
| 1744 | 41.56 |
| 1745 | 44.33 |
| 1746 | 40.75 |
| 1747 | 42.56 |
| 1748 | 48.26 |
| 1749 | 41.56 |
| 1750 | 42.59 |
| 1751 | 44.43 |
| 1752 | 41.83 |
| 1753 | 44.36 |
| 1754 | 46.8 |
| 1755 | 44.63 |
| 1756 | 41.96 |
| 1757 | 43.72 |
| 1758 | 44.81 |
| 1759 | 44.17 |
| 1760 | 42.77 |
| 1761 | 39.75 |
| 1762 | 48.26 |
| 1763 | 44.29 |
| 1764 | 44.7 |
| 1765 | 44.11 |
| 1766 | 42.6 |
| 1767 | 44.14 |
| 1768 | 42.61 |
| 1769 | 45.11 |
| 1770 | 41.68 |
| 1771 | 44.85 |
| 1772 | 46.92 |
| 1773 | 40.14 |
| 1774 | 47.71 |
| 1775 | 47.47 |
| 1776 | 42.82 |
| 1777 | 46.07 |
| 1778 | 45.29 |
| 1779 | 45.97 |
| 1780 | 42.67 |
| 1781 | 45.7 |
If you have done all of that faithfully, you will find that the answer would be 2.0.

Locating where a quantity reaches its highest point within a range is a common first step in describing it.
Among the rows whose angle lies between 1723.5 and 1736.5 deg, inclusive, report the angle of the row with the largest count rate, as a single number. 1735 deg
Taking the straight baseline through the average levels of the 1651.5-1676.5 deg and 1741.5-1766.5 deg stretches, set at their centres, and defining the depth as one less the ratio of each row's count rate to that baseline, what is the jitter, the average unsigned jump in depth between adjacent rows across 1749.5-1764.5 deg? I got 0.057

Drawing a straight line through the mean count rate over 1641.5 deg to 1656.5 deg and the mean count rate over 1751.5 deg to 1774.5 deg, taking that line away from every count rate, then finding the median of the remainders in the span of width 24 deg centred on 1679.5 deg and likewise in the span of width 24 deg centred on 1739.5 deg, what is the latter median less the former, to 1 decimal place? -4.9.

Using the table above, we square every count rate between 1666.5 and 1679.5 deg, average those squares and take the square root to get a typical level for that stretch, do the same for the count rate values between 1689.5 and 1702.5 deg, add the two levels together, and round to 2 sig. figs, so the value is 87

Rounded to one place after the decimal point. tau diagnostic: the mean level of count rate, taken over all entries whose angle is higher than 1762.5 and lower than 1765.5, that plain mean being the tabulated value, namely 44.4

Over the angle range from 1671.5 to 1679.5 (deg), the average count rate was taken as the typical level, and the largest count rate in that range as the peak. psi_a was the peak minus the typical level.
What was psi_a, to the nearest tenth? 1.2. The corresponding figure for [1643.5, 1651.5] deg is 9.2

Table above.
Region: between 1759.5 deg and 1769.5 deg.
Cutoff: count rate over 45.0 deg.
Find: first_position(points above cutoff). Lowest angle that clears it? 1762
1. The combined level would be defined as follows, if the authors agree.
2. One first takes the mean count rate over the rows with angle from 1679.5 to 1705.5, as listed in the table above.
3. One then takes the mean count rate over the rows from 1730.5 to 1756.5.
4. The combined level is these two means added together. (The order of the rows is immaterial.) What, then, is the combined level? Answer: 89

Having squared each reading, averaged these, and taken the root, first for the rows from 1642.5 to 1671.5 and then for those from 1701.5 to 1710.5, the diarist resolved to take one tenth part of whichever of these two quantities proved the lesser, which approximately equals 3.3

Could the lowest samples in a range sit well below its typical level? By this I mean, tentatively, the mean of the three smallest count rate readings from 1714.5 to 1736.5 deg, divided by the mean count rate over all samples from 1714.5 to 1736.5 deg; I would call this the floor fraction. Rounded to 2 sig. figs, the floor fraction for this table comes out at 0.90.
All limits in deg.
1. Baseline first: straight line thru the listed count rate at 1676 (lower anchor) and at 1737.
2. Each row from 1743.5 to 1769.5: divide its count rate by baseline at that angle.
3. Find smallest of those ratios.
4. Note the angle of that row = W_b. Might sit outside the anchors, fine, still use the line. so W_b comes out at 1761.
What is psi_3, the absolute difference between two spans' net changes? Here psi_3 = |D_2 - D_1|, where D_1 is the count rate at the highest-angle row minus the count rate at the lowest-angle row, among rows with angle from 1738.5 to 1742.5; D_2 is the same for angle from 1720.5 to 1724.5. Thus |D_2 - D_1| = 8.1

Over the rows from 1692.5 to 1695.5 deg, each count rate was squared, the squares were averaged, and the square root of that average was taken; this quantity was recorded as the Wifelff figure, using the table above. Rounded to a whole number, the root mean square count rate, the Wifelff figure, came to 44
